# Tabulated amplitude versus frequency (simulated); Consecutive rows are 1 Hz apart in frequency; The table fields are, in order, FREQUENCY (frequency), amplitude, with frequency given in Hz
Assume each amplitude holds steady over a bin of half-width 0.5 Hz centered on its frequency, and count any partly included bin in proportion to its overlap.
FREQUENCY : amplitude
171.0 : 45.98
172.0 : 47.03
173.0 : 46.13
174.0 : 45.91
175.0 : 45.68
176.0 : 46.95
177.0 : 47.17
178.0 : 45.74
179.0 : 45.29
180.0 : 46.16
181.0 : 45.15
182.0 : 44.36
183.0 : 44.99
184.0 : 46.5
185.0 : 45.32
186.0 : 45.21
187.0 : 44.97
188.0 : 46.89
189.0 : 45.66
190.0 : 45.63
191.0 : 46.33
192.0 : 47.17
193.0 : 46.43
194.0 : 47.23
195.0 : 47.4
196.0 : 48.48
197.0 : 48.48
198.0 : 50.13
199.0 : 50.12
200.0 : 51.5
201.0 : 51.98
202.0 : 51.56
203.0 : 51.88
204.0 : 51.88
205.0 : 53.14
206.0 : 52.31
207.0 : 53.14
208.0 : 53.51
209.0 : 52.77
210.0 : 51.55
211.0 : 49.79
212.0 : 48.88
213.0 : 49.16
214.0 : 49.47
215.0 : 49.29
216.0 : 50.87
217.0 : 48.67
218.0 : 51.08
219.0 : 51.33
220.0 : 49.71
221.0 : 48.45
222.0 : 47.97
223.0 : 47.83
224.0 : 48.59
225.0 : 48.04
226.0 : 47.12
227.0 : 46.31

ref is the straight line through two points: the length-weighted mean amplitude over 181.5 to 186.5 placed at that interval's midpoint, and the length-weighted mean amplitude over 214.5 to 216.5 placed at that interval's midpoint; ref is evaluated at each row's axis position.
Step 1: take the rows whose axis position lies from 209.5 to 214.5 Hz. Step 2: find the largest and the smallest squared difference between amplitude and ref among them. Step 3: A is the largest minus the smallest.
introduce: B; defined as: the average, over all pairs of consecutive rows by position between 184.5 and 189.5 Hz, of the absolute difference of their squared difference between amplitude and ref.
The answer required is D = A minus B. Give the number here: 4.7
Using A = 5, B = 0.5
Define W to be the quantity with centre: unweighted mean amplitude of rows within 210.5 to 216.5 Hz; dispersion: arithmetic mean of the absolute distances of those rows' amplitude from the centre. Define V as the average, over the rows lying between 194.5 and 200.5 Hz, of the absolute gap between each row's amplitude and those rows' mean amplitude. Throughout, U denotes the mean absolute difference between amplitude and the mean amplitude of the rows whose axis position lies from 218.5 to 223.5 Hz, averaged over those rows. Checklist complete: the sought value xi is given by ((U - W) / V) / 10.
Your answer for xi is 0.05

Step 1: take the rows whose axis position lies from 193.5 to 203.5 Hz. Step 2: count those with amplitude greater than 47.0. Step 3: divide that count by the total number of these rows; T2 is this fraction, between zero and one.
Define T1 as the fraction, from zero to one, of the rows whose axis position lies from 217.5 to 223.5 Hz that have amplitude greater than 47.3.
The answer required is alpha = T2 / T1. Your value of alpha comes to 1.0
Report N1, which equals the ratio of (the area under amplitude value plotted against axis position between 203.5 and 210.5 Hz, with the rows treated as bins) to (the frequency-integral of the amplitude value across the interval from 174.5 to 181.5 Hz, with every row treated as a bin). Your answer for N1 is 1.14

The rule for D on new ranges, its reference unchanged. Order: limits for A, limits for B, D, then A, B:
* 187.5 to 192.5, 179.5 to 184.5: 0.0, 1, 1.1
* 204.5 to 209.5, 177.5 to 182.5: 6.9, 8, 1.3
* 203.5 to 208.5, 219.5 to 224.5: 5.6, 9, 3.5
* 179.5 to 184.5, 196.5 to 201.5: -2.1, 2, 4.3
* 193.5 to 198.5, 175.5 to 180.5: 4.7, 7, 2.5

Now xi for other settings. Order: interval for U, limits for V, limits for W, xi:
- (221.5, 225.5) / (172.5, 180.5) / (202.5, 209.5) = -0.06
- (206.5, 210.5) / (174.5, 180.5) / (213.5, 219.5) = -0.06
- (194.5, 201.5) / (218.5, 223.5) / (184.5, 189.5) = 0.07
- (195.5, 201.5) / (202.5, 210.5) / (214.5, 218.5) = 0.01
